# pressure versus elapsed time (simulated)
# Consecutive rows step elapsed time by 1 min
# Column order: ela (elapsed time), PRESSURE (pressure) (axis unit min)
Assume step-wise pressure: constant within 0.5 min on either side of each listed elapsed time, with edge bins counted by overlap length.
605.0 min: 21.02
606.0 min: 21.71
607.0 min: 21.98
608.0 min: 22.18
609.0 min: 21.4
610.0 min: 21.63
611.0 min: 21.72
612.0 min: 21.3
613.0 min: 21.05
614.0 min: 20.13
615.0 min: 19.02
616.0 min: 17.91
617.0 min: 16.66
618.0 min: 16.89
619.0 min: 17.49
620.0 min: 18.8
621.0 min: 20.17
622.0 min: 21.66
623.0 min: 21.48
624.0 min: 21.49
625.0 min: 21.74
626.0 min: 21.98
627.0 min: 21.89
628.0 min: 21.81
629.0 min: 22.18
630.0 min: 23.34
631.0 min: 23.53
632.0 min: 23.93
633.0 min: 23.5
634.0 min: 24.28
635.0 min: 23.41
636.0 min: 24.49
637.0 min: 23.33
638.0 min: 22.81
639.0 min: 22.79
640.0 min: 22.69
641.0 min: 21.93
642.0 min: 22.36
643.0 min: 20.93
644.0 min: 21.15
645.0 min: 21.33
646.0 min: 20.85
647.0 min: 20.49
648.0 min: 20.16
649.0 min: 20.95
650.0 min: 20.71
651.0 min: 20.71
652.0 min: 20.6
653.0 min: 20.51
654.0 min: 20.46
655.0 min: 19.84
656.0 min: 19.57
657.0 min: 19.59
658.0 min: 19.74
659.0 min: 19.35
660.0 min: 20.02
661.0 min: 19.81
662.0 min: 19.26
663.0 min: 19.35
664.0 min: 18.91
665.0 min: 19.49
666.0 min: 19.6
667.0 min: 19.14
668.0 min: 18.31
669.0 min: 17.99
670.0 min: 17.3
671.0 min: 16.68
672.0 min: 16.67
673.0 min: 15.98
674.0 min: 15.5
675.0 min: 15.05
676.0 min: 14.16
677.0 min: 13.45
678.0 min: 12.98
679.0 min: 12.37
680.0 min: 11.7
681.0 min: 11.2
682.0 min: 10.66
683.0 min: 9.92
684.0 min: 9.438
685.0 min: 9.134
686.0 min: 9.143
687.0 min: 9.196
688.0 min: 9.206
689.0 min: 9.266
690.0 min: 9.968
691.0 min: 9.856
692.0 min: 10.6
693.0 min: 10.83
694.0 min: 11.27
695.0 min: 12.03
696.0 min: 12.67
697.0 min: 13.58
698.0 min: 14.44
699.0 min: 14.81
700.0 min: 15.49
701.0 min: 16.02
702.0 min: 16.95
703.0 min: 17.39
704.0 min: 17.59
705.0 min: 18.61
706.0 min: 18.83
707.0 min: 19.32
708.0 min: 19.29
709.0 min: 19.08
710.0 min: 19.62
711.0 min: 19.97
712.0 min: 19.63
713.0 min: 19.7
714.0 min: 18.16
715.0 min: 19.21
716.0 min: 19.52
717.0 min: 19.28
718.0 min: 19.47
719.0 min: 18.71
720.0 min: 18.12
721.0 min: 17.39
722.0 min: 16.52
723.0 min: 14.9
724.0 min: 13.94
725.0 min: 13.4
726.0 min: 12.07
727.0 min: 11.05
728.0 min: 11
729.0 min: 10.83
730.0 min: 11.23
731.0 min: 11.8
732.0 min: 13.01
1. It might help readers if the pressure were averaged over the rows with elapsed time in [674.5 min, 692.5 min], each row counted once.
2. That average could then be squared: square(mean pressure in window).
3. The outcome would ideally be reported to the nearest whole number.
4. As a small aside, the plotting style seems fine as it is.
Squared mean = 120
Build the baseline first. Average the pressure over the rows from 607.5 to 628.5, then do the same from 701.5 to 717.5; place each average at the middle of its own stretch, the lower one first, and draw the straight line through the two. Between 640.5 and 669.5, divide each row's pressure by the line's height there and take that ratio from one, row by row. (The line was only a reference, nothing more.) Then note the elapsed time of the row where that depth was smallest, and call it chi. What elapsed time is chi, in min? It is 642.0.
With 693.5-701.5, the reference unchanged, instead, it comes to 701.0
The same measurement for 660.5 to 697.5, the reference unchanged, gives 661.0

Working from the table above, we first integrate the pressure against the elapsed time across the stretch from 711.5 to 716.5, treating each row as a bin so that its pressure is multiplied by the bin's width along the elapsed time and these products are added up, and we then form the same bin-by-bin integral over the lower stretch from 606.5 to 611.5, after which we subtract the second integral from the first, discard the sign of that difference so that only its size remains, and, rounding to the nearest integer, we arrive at 13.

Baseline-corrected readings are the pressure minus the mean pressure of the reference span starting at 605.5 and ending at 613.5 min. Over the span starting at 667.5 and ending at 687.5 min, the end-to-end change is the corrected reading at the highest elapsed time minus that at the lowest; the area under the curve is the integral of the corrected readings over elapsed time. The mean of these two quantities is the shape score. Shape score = -87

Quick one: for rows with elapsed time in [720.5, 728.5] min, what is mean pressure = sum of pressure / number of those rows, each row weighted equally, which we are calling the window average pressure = 13.8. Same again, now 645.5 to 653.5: 20.6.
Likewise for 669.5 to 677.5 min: 15.6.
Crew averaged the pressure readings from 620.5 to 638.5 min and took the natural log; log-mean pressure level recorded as 3.12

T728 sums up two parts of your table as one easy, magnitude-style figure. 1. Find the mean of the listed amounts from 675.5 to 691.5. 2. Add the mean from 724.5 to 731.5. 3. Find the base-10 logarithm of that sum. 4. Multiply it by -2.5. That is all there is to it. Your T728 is -3.37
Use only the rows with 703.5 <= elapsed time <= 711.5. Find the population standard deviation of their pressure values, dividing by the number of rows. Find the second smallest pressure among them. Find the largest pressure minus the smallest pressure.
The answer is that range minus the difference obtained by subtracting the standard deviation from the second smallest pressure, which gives -15.6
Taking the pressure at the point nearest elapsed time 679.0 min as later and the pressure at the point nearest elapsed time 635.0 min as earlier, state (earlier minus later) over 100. 0.11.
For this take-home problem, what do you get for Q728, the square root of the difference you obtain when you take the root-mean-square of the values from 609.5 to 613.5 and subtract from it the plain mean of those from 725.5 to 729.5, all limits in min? 3.19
